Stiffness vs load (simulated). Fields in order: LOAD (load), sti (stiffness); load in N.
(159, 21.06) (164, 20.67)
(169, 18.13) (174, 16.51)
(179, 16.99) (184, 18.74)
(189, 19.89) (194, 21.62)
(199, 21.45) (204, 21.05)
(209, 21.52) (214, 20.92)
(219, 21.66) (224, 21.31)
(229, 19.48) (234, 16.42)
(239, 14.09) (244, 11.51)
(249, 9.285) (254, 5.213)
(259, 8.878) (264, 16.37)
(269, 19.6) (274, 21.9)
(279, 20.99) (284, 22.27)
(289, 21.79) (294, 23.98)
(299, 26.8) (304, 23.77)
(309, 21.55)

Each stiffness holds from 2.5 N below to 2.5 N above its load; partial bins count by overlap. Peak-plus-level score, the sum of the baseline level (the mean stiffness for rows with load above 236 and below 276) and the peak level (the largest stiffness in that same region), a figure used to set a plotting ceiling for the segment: 35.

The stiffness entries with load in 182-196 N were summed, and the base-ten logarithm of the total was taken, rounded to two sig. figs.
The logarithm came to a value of 1.8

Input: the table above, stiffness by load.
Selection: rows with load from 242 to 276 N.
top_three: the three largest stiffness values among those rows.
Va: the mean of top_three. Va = 19.3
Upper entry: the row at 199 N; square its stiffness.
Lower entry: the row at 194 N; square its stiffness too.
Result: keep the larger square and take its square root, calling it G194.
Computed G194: 21.6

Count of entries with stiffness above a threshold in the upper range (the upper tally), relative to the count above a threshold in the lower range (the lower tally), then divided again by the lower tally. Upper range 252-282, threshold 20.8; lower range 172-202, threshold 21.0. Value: 0.50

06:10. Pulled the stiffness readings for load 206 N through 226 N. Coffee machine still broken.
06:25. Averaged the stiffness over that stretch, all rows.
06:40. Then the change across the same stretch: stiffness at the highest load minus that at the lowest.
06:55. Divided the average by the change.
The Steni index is -102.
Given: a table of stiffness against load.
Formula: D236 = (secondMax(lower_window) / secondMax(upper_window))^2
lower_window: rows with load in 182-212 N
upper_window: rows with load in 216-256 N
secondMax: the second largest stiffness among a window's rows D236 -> 1.02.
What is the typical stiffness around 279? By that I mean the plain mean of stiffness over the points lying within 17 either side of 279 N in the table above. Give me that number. 21.0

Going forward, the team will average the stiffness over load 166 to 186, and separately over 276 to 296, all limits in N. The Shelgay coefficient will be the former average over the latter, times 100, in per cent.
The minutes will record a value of 79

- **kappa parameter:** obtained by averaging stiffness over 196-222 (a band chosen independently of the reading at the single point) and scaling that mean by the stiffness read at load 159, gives 449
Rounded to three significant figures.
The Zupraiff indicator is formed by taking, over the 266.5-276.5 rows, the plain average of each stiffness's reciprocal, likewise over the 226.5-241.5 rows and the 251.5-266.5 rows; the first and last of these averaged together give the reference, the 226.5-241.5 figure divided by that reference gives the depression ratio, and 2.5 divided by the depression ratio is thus 3.48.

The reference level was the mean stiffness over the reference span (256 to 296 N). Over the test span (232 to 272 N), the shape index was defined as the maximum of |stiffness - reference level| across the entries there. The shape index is 14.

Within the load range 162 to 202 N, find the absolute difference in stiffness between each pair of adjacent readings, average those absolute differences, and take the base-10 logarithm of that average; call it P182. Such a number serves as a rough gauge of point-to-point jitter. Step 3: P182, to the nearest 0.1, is 0.1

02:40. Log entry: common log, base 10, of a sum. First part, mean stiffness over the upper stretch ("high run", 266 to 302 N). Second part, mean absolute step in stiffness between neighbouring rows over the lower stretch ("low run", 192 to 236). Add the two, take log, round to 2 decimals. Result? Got 1.37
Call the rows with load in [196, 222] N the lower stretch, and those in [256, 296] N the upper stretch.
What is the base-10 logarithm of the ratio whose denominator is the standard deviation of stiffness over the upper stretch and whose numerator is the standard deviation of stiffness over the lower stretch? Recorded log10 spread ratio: -1.2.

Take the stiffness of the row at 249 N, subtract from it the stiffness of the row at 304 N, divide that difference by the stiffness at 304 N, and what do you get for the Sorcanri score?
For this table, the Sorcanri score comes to -0.61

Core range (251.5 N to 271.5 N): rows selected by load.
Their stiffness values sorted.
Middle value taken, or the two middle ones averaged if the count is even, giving 12.6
